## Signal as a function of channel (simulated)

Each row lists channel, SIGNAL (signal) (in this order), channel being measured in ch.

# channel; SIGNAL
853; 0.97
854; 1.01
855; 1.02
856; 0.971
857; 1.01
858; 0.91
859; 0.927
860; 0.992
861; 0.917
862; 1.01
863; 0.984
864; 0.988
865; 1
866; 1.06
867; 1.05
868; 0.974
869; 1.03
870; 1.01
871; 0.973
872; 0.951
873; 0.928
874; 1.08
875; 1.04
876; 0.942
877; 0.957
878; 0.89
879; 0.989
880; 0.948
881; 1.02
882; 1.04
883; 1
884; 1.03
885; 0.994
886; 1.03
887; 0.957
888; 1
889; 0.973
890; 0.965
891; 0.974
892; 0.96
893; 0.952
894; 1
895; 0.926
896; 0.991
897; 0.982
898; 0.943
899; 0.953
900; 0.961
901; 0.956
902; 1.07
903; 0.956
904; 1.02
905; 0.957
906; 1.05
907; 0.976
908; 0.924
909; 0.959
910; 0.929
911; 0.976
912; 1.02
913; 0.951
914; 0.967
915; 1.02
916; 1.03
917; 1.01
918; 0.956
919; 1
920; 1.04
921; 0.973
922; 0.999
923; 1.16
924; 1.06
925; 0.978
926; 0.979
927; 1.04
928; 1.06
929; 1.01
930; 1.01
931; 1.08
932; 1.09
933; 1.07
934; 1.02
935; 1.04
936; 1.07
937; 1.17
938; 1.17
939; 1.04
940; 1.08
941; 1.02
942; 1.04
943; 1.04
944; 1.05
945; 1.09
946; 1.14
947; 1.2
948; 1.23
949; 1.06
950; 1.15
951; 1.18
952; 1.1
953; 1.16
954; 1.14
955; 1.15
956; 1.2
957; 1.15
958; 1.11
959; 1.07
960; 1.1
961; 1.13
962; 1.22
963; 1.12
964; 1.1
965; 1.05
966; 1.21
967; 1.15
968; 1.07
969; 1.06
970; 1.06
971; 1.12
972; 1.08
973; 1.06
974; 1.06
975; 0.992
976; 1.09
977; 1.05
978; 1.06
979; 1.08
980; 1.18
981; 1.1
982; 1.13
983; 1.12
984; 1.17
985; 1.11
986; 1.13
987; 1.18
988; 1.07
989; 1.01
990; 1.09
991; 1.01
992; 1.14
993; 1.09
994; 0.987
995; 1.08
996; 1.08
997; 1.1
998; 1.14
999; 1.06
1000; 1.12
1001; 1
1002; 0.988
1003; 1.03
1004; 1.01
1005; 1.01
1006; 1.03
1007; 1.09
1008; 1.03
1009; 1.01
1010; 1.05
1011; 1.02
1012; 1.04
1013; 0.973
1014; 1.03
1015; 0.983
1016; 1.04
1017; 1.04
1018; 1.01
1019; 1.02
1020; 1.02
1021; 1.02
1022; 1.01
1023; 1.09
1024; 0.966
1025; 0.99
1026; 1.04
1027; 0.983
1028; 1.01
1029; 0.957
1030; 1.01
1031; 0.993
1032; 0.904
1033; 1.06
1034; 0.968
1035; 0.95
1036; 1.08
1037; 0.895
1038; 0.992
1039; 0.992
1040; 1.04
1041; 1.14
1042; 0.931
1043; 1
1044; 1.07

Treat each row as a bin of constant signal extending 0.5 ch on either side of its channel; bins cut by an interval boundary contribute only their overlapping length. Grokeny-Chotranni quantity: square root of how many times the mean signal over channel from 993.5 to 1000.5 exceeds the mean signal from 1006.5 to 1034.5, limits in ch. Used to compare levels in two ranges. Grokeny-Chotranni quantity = 1.03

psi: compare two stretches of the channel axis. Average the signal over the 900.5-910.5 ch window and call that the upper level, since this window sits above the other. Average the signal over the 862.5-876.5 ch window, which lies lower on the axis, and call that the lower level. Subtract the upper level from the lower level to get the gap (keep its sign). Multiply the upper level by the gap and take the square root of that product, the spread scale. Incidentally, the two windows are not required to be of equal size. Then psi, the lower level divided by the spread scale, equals 7.0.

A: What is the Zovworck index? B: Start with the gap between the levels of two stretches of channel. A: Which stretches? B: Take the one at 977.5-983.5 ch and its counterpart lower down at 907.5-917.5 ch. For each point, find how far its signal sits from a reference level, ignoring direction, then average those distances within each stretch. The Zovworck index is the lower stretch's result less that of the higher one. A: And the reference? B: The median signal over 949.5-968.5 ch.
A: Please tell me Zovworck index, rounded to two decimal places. 0.12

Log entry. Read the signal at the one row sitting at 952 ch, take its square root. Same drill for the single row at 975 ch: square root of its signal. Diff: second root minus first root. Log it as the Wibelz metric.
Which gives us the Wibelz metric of -0.05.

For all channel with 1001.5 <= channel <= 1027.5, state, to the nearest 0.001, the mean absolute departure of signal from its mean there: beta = 0.022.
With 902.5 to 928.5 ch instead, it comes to 0.040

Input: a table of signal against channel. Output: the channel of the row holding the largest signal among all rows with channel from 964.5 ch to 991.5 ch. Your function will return 966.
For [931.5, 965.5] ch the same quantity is 948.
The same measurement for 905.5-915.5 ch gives 906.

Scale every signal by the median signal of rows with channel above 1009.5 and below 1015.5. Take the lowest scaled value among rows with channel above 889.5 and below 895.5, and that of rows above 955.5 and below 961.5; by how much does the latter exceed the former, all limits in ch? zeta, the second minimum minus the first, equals 0.14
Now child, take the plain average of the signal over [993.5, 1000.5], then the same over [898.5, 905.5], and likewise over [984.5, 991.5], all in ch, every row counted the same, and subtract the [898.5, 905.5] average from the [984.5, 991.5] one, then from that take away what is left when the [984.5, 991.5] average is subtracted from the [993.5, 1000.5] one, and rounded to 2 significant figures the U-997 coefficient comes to 0.11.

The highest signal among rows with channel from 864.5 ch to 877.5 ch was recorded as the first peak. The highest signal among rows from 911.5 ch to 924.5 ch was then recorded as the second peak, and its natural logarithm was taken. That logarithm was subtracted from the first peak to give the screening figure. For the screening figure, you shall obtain 0.93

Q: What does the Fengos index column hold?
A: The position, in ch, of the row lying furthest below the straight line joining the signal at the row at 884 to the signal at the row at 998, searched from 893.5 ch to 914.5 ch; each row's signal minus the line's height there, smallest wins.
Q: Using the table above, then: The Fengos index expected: 908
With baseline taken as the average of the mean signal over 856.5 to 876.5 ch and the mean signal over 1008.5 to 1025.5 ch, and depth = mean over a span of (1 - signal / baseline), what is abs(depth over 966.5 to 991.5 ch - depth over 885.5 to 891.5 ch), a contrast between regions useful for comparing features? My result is 0.11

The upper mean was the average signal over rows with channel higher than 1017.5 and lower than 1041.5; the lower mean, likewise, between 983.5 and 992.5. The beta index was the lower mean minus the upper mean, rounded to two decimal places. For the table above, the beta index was 0.10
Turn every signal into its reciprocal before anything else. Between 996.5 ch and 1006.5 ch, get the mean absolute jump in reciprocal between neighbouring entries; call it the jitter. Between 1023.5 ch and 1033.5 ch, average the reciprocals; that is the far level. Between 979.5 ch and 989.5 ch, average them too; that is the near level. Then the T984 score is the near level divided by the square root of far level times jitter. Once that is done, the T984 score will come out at 4.53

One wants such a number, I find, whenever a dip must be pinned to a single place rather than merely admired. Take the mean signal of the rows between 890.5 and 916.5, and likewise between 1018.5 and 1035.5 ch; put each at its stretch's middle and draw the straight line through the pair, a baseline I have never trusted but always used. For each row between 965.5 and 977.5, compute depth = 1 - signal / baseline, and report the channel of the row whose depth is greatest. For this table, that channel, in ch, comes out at 975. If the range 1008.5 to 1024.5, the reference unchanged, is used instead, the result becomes 1024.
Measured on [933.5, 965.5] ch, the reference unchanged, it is 941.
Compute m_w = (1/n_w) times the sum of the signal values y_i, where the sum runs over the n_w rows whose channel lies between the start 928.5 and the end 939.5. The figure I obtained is 1.07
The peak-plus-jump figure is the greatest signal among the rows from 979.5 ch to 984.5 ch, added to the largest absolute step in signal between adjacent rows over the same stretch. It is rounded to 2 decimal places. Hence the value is 1.26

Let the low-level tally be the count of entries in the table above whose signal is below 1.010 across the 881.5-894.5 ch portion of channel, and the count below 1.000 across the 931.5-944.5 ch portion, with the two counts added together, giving 10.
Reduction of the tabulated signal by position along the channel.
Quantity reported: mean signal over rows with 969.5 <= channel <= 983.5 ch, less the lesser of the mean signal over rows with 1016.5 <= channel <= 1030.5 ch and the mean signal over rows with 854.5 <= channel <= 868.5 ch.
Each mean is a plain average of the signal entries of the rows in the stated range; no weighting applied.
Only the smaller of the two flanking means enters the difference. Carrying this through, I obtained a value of 0.098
